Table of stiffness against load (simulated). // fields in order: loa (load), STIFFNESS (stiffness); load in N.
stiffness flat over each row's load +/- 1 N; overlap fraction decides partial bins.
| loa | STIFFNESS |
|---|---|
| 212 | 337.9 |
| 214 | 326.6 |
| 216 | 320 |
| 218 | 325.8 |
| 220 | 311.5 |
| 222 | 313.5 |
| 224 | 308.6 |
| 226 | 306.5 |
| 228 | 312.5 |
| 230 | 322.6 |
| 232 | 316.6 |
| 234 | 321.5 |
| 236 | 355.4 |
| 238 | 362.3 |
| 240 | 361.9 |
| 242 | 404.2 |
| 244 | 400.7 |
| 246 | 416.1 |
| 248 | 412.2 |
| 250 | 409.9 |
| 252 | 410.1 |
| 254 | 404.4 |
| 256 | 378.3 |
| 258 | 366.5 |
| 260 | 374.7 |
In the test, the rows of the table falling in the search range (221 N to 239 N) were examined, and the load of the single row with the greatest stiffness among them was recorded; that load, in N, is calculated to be 238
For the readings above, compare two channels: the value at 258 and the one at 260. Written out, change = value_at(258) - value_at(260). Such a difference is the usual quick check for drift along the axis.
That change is -8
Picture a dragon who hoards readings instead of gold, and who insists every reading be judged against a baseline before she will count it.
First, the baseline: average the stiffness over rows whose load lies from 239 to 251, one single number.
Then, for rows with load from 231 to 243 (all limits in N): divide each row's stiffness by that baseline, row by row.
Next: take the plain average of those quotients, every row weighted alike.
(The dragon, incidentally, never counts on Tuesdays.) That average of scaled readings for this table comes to 0.88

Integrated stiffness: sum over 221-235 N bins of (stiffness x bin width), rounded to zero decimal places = 4404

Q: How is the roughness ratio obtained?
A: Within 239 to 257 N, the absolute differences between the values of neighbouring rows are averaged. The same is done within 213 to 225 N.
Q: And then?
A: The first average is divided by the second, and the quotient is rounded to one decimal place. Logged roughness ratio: 1.8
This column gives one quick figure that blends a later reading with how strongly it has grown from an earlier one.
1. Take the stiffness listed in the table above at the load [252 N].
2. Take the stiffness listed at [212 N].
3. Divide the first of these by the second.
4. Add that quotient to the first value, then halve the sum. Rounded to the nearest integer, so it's 206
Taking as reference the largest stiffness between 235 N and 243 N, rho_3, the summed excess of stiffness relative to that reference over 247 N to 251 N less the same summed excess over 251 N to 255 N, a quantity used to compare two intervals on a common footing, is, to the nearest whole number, 8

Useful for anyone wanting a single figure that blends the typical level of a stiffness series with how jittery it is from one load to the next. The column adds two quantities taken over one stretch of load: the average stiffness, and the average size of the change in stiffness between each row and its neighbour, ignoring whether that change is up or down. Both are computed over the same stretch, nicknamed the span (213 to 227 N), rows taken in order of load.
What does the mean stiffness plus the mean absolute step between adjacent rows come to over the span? 322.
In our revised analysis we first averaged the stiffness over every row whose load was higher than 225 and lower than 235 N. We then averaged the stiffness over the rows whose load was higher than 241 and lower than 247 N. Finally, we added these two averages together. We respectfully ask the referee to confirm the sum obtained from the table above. 723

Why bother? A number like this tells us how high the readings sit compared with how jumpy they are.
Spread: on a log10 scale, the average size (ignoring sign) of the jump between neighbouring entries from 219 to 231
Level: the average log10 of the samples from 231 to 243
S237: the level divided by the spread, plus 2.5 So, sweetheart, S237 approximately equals 368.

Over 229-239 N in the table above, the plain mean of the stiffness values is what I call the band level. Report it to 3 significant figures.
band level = 336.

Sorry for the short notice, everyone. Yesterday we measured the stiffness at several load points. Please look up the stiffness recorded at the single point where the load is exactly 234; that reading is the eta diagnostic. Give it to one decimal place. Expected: 321.5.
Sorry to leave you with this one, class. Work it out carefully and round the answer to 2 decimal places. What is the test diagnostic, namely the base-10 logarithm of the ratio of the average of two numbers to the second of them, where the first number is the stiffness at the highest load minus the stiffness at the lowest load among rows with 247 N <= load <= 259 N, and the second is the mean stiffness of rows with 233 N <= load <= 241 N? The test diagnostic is -0.36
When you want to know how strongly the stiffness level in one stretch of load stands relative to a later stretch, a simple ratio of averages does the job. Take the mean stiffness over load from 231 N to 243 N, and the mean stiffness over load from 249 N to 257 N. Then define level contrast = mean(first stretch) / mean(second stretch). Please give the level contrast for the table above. 0.88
